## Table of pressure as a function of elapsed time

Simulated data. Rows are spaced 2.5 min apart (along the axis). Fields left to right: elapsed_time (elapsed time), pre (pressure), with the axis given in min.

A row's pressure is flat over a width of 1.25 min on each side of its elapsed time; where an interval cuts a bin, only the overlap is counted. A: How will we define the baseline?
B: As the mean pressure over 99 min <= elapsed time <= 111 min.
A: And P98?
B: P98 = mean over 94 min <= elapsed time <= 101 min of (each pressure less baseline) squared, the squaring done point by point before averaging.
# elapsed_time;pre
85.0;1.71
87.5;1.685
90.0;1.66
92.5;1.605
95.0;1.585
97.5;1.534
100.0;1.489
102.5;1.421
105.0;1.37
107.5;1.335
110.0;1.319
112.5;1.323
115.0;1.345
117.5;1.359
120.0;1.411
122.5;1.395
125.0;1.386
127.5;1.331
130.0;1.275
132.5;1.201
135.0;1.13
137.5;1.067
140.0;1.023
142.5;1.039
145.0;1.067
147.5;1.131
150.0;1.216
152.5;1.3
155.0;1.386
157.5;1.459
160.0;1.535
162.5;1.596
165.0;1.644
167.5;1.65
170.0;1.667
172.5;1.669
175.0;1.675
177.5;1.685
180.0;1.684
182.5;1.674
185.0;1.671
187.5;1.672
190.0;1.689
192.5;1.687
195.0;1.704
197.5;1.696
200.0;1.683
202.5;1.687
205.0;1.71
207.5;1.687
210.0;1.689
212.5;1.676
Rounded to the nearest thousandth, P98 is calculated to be 0.024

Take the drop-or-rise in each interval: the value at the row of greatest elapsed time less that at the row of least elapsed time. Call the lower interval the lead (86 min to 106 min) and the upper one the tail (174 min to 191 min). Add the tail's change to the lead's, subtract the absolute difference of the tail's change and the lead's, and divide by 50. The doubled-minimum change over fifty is -0.013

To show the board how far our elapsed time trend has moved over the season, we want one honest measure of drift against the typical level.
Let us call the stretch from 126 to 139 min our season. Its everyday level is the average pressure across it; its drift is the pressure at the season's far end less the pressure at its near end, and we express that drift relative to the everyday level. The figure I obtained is -0.22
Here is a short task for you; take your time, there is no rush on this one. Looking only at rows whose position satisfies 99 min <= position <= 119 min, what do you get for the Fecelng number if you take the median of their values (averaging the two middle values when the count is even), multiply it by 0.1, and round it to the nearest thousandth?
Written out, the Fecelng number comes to 0.135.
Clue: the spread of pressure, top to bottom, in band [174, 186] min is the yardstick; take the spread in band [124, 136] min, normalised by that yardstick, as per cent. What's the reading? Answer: 1829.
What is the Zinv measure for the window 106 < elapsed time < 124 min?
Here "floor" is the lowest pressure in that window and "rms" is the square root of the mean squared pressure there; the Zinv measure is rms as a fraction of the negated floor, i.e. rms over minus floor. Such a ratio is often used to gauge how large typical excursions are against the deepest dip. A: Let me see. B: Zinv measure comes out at -1.03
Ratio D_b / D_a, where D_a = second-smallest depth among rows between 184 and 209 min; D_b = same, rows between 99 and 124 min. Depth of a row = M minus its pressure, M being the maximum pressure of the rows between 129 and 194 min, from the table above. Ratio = -18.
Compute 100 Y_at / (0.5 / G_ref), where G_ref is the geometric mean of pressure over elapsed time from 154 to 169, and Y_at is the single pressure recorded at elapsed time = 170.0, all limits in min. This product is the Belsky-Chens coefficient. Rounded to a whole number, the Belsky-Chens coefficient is 514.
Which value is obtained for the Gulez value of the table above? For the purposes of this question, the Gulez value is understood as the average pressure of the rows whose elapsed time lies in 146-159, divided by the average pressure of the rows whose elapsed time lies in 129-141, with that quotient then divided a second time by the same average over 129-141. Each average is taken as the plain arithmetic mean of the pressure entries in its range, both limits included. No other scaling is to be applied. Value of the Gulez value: 1.00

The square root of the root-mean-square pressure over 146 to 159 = 1.14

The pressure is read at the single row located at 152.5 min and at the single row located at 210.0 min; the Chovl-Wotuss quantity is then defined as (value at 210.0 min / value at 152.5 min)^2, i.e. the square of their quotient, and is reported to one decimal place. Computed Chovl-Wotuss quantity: 1.7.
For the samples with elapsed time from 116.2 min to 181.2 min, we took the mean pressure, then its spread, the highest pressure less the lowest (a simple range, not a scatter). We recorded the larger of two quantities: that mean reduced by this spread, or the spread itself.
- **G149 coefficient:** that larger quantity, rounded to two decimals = 0.72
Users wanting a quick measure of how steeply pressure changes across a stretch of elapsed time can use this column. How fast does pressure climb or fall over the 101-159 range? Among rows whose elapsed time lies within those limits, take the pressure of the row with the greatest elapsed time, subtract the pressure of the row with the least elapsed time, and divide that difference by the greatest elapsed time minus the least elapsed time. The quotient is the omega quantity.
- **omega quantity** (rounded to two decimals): 0.00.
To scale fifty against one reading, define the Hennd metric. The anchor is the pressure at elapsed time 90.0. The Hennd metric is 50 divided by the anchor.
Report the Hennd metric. 30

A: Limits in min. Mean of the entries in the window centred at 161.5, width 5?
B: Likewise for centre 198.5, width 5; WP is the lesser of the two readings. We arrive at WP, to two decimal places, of 1.57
